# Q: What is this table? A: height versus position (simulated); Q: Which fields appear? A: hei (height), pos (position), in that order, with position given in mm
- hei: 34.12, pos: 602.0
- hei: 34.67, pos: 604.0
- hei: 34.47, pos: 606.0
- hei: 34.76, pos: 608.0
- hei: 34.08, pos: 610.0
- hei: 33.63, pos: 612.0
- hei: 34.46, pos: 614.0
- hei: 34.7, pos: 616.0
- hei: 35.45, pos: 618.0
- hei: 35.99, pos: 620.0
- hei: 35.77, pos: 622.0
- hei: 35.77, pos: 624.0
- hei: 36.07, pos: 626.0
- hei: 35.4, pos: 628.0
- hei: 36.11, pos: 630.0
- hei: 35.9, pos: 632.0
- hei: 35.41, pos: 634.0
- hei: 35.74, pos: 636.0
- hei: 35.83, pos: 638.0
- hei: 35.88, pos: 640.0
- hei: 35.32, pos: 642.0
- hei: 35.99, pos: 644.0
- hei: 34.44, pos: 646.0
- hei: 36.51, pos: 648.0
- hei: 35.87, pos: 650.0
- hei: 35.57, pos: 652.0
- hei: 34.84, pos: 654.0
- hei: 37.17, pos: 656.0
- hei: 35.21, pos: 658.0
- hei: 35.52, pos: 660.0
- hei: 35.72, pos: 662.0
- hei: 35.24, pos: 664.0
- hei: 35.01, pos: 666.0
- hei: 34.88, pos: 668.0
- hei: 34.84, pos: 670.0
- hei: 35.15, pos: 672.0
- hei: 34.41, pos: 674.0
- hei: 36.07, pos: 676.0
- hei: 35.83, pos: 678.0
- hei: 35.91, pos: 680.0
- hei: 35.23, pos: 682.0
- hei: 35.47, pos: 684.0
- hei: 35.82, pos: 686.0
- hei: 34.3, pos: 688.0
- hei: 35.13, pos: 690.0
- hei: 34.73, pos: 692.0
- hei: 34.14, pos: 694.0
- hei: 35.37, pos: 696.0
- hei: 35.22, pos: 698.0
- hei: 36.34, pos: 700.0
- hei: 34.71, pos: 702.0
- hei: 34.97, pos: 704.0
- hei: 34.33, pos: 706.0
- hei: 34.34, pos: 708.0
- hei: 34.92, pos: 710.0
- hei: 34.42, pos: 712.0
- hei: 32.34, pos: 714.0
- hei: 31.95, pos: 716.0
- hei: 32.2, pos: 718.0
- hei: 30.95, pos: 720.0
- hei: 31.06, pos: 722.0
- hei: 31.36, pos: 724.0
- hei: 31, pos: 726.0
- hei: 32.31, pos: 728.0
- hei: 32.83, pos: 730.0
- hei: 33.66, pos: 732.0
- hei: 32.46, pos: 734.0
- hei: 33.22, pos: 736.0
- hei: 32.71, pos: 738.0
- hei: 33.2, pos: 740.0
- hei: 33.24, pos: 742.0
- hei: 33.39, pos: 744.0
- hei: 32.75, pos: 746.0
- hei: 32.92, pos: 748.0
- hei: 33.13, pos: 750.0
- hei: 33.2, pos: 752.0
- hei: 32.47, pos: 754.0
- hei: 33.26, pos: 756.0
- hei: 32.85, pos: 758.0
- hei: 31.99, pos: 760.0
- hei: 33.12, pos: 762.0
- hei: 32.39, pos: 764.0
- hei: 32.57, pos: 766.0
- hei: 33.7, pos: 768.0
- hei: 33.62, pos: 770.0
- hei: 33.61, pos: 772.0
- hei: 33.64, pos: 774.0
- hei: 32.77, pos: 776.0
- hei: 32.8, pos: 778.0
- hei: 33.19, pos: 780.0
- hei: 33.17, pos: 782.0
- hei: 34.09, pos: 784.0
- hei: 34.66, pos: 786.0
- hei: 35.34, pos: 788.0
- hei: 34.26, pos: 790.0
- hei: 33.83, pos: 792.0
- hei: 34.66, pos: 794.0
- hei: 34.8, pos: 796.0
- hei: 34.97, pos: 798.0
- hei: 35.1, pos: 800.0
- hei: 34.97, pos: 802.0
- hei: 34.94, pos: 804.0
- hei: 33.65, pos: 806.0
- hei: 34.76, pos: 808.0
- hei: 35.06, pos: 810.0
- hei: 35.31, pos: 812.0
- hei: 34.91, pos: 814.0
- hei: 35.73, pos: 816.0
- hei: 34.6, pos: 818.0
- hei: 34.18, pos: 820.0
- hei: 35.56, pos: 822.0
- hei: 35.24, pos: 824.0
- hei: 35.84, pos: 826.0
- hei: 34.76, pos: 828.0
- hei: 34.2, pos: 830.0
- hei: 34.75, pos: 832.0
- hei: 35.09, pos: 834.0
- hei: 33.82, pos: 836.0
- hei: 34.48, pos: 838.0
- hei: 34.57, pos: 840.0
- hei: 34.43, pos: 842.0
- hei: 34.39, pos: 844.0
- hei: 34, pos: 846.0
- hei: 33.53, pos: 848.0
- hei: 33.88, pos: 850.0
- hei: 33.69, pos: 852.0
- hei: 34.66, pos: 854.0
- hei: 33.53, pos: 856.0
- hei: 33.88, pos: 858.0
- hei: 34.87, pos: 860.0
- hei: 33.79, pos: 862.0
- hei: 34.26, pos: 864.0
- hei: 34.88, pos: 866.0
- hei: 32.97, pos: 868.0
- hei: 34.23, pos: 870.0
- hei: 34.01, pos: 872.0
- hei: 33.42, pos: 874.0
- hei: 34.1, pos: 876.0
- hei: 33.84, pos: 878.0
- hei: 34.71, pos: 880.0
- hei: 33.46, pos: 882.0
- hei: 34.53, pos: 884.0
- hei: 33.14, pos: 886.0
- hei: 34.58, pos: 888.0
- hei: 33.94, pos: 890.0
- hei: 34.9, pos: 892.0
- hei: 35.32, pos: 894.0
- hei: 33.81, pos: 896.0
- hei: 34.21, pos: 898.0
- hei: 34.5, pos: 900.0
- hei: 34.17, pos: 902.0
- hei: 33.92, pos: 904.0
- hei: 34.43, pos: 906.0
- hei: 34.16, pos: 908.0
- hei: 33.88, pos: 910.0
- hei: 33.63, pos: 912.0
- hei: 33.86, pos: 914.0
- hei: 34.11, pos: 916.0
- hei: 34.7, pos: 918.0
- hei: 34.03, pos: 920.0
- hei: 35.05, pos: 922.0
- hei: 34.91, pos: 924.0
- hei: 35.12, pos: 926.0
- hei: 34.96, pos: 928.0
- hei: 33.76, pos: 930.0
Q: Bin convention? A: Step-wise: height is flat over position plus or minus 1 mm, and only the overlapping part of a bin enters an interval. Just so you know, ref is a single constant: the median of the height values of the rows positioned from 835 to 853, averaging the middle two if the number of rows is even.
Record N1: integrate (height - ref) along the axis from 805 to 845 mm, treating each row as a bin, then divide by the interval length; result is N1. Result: 0.8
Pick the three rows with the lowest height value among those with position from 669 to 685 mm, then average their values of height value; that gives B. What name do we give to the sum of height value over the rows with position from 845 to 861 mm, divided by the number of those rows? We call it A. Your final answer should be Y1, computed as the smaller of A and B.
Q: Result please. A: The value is 34.0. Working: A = 34.0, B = 34.8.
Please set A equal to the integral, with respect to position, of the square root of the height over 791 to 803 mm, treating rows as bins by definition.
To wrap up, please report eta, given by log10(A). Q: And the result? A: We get 1.85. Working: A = 71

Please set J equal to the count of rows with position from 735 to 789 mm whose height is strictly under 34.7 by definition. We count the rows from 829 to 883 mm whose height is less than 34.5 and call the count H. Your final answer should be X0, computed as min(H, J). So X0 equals 20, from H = 20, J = 26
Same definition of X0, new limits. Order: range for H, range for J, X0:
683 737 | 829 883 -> 17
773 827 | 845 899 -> 10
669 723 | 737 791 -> 11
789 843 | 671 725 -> 8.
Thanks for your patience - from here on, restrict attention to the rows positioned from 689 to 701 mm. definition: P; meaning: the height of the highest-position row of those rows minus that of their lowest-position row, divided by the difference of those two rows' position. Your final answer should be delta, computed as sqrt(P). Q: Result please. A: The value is 0.35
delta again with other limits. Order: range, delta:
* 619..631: 0.11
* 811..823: 0.16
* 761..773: 0.22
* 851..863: 0.10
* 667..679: 0.31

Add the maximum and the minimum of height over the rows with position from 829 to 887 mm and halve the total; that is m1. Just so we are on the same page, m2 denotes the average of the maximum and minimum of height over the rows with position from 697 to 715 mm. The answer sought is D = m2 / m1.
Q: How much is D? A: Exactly 1.01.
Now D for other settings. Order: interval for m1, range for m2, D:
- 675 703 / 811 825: 0.99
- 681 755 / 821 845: 1.04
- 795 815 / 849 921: 0.99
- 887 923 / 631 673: 1.04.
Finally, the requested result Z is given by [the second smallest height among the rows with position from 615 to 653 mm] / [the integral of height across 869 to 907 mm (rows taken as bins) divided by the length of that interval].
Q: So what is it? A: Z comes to 1.02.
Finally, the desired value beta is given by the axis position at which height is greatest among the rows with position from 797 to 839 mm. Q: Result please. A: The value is 826.0 mm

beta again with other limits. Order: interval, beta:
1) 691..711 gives 700.0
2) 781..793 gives 788.0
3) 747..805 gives 788.0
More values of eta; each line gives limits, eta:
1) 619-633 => 1.92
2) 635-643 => 1.68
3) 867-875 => 1.67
